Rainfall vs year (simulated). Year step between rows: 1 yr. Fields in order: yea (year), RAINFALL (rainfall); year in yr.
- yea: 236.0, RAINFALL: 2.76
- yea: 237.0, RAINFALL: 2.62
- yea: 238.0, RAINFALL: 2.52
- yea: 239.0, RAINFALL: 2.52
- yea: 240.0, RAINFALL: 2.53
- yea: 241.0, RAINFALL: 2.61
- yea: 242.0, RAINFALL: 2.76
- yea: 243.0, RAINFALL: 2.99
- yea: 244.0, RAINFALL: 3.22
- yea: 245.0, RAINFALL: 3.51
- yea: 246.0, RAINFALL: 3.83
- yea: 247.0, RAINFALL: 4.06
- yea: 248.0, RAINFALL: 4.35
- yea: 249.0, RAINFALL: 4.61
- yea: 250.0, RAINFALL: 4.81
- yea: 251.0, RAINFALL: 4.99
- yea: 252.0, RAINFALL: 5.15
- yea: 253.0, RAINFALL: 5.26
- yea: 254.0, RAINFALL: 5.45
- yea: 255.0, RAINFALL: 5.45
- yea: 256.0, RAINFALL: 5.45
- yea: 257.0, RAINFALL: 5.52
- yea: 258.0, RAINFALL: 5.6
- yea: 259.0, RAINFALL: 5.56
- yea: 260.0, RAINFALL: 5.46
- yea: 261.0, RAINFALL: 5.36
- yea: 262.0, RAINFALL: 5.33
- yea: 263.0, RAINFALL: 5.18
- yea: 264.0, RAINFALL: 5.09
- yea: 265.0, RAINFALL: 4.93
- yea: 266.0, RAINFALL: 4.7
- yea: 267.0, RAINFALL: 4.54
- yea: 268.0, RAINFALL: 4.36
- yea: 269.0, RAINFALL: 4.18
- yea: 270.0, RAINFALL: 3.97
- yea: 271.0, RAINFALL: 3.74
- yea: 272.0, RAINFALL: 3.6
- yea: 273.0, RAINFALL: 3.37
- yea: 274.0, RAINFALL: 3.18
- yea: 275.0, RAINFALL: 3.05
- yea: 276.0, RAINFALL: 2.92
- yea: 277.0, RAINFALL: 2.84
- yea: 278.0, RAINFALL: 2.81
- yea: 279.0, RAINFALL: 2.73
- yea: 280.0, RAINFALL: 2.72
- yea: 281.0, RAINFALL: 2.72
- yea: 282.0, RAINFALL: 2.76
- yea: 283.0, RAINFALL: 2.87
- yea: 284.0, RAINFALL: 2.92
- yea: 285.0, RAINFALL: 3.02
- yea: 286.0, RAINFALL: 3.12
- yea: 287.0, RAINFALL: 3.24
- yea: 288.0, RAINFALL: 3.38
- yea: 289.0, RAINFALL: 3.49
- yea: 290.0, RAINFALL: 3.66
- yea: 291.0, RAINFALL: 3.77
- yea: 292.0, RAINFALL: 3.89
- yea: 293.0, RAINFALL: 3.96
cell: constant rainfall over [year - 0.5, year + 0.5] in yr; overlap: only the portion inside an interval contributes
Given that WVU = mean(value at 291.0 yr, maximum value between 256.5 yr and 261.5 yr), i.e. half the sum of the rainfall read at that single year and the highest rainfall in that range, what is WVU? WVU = 4.7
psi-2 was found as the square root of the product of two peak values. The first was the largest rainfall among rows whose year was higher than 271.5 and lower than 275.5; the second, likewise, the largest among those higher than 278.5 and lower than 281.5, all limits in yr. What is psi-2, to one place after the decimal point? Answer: 3.1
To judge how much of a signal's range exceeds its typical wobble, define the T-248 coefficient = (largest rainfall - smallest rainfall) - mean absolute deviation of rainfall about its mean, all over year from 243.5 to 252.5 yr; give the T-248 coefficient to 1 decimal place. 1.4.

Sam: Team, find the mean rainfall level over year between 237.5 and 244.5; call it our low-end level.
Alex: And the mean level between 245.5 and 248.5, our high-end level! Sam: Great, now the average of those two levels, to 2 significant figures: 3.4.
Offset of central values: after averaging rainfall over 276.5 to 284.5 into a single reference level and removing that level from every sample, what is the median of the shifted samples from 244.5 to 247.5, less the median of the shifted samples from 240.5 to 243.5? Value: 1.1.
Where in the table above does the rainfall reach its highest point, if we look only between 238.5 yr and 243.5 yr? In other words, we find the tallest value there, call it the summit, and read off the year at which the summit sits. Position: 243.0 yr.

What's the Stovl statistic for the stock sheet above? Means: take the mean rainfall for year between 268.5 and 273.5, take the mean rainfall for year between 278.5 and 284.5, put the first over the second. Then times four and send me 5.4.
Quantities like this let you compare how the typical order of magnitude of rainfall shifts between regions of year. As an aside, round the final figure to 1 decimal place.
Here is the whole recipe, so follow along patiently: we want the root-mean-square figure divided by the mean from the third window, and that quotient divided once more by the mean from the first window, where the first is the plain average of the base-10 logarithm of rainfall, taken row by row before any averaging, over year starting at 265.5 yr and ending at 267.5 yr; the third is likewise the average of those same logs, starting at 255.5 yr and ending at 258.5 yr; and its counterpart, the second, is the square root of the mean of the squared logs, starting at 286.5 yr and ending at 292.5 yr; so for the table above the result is 1.1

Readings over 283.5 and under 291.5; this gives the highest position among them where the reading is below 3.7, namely 290.0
